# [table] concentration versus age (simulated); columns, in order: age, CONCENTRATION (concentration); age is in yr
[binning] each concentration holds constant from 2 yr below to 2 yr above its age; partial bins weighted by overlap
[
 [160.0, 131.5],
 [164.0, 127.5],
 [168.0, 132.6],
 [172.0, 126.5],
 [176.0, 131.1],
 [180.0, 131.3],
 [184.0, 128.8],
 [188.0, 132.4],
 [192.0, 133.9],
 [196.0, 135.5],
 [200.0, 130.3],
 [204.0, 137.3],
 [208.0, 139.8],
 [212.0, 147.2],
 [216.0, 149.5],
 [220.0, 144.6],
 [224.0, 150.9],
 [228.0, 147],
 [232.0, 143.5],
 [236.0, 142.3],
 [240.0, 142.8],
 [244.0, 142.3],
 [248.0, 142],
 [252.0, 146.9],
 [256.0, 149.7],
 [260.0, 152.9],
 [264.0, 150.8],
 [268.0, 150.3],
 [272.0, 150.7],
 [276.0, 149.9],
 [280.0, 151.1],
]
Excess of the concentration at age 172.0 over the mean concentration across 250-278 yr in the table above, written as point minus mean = -23.7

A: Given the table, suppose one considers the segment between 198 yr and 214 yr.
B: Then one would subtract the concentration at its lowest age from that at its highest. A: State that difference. 17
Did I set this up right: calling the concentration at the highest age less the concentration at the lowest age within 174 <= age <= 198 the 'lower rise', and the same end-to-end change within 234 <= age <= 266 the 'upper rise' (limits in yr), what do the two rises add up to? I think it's 13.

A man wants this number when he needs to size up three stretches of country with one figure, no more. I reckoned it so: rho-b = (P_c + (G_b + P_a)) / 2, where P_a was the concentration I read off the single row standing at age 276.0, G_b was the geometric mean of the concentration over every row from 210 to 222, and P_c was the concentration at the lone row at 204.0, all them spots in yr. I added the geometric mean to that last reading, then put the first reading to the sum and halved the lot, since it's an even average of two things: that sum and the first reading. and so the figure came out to 217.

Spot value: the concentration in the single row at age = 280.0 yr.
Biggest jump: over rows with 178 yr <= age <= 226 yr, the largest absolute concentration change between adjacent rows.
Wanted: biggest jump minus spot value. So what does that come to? -144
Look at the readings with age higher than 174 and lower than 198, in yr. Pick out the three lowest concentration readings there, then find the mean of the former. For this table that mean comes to 130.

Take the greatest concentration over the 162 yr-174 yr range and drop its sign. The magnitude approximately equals 133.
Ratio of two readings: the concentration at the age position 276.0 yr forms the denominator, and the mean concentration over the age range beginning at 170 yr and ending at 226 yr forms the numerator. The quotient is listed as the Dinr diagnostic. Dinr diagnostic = 0.91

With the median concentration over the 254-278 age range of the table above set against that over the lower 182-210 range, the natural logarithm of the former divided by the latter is 0.12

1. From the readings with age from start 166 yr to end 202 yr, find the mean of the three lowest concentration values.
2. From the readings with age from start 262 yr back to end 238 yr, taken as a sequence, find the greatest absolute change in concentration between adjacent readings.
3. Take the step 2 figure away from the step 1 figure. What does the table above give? 124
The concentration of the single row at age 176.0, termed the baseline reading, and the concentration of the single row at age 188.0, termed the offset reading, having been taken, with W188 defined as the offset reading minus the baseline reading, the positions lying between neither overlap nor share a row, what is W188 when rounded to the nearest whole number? 1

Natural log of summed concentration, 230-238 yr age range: 5.66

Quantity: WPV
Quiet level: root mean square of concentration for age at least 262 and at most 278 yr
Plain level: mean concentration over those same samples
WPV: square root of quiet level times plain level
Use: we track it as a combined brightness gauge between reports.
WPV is 150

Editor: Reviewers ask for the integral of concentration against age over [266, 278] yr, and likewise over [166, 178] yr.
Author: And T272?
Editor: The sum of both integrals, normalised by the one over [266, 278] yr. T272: 1.87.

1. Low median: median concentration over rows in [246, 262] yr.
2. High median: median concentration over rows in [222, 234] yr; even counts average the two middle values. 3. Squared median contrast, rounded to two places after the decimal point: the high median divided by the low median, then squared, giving 0.98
